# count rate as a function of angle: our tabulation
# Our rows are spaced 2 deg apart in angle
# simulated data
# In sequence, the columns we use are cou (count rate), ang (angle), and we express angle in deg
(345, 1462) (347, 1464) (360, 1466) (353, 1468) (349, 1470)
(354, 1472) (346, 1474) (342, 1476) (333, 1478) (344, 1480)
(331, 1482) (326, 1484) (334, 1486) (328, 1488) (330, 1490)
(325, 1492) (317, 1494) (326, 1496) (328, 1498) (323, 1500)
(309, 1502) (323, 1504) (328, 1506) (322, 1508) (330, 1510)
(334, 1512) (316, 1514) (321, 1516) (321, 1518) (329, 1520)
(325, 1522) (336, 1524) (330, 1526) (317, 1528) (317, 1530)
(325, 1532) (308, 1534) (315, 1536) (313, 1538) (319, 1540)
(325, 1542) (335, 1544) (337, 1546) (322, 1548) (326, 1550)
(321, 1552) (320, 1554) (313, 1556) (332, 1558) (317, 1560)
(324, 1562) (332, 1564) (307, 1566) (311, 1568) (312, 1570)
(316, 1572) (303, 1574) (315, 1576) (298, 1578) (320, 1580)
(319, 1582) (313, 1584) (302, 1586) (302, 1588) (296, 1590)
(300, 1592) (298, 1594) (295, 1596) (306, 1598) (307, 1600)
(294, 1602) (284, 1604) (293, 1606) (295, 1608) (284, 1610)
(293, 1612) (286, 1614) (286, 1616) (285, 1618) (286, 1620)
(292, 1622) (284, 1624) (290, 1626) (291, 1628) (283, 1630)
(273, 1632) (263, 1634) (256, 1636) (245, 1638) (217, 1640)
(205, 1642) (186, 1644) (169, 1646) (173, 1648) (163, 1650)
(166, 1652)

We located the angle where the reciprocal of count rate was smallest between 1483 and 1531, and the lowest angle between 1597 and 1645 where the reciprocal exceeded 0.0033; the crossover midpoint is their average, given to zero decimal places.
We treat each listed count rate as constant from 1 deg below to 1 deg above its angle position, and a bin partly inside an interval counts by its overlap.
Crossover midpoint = 1563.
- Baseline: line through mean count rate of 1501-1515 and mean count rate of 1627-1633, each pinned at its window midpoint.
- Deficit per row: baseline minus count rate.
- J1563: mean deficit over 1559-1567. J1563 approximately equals -15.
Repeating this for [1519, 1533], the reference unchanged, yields -8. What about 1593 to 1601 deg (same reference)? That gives -8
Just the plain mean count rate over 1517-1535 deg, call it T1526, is 323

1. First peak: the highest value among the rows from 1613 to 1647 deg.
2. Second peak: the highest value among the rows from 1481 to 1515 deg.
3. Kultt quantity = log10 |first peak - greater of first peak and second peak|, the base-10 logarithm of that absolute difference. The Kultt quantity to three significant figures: 1.62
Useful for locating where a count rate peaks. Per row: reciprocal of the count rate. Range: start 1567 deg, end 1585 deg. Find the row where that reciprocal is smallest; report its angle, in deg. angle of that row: 1580 deg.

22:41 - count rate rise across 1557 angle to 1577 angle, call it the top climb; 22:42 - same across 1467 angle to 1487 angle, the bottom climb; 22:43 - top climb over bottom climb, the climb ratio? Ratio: 0.9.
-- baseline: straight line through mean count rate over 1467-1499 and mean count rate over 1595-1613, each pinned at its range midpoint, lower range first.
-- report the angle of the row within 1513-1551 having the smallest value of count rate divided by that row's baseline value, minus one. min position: 1534 deg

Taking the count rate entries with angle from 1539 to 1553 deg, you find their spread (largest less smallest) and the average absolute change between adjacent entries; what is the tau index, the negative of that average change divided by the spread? -0.39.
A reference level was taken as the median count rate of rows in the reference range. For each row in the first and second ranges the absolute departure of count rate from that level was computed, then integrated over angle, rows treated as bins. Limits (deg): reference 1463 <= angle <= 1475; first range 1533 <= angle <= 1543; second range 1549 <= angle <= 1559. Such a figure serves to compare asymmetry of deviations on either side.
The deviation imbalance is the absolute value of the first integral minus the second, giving 64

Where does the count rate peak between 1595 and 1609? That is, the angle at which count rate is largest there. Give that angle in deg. 1600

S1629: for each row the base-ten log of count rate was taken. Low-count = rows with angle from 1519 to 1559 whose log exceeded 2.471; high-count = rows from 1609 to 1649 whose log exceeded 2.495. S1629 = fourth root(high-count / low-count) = 0.0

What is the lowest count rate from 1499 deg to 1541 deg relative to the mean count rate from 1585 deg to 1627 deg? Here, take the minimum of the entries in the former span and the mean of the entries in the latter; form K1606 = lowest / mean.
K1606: 1.05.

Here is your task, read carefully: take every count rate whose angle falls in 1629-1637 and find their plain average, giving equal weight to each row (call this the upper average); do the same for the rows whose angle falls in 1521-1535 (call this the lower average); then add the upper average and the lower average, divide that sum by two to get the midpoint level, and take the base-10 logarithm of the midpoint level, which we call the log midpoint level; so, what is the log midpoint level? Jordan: 2.471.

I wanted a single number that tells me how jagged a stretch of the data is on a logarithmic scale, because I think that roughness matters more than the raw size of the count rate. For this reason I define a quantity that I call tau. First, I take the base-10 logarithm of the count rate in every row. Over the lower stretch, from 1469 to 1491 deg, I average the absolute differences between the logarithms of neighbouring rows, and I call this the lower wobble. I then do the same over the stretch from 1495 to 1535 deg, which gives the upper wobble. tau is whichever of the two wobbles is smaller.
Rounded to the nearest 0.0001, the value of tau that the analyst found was 0.0091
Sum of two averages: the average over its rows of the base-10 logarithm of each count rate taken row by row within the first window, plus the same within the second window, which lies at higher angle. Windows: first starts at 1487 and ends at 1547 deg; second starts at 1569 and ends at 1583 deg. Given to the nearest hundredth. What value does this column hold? 5.00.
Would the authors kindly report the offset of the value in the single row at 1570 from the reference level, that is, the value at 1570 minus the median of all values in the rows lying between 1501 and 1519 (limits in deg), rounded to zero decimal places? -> -10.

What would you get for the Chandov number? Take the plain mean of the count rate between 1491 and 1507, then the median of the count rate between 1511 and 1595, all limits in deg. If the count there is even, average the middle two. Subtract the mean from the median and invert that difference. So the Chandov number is -0.23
